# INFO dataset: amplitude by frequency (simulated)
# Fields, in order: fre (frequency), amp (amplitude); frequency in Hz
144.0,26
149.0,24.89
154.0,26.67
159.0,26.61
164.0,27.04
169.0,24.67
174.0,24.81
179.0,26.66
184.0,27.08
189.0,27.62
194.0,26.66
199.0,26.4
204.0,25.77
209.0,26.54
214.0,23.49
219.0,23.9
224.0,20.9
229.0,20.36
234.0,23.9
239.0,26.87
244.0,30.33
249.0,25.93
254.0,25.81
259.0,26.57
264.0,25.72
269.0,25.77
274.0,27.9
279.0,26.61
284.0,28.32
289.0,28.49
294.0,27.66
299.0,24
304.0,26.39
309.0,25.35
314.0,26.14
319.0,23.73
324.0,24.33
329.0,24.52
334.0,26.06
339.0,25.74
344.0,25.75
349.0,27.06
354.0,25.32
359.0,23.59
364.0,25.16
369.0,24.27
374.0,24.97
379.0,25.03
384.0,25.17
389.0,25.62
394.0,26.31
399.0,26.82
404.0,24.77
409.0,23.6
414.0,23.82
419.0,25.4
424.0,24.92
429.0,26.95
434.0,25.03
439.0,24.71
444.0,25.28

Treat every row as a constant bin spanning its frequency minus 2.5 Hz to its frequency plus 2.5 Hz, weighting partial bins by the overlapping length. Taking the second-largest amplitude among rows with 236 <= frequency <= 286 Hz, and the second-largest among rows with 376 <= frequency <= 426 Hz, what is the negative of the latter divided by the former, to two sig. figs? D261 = -0.93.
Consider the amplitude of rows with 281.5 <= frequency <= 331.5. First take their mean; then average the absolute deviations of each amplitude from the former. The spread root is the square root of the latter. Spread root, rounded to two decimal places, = 1.23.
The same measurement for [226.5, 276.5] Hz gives 1.27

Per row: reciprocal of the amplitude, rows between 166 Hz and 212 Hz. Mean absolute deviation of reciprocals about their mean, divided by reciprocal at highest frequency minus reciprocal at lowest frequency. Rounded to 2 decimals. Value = -0.40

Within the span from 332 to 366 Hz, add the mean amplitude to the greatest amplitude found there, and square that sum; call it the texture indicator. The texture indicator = 2765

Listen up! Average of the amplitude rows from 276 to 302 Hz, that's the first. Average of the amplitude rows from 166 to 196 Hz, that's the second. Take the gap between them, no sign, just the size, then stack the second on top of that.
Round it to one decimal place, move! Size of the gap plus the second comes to 27.0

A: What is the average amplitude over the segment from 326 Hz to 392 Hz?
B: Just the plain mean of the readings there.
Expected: 25.3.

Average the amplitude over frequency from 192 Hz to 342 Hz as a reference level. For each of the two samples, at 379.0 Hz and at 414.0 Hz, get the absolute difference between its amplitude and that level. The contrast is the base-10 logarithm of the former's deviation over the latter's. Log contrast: -0.46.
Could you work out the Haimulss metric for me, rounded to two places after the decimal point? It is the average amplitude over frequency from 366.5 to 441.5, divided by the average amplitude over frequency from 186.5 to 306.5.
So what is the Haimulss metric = 0.97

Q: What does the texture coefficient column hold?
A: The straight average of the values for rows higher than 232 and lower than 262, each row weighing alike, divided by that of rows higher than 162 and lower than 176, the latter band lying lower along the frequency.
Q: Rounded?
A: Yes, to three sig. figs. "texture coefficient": 1.04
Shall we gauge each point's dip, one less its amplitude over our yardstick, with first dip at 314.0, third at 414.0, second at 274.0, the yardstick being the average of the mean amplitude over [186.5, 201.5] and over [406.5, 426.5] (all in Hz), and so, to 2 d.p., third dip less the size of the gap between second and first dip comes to 0.00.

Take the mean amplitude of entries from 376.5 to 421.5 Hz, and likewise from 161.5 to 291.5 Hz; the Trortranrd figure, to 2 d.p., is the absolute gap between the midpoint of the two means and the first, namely 0.38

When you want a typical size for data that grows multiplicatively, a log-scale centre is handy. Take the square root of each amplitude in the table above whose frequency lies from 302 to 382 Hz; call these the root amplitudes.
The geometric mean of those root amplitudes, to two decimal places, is 5.02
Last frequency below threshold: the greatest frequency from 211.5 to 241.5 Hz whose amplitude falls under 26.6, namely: 234.0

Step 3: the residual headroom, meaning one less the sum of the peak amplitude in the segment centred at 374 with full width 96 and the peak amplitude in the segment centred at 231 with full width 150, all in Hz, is -56.4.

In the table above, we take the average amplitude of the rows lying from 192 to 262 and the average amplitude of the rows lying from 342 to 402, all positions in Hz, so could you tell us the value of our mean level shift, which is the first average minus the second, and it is -0.18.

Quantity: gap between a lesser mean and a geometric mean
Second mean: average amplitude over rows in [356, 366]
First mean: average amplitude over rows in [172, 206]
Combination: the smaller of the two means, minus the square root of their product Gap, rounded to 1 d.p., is -1.0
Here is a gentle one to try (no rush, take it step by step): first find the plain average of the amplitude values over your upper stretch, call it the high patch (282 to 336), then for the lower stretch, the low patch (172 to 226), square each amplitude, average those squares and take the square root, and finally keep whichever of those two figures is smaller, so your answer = 25.5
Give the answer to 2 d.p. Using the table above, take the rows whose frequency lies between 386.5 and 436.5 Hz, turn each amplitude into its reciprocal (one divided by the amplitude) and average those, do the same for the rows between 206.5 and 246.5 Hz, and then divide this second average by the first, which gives 1.05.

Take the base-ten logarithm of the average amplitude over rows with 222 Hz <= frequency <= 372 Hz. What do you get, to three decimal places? 1.409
